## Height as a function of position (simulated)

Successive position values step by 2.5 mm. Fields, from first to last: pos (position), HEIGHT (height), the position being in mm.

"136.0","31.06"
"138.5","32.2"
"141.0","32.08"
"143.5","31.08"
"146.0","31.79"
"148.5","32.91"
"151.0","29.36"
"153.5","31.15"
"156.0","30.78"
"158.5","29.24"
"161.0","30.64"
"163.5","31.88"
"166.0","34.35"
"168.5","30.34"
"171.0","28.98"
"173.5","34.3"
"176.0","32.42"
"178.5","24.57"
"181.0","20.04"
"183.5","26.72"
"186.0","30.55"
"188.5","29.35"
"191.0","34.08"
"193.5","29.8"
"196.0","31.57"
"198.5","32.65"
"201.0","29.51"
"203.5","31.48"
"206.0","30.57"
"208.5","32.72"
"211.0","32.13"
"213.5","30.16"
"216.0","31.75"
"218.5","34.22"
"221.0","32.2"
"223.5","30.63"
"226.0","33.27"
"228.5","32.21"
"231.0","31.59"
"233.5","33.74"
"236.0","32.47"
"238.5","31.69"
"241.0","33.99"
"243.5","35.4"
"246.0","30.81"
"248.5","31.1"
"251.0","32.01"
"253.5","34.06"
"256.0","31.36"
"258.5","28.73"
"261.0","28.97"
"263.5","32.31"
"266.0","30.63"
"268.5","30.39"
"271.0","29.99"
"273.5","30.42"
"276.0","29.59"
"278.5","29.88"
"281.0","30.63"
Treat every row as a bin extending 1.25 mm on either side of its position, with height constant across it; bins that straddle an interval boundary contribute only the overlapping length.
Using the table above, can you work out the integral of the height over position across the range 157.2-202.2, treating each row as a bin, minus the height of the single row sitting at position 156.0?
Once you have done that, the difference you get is 1322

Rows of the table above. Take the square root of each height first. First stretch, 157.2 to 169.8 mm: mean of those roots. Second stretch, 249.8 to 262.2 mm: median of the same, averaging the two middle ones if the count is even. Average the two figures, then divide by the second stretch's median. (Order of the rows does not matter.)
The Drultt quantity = 1.00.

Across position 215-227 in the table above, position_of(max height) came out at 218.5 mm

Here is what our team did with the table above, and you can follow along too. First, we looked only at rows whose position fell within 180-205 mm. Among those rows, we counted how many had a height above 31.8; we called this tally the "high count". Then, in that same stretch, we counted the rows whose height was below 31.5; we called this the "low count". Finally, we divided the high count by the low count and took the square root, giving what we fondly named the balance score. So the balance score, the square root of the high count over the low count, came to 0.53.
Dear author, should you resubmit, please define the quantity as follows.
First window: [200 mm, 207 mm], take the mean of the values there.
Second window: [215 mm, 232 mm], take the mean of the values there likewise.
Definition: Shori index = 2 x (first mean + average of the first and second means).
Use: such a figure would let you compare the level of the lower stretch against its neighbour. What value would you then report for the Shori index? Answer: 124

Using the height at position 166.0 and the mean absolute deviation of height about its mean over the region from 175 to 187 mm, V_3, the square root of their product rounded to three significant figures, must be 11.3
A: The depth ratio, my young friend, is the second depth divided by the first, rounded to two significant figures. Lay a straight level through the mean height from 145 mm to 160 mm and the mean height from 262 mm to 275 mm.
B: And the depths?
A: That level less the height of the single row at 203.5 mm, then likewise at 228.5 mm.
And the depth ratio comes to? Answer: 2.1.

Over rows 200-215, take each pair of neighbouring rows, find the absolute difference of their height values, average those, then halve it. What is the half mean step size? 0.76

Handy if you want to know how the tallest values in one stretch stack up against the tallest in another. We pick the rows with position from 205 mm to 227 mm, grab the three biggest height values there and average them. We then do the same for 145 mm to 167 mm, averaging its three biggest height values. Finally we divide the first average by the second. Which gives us 1.011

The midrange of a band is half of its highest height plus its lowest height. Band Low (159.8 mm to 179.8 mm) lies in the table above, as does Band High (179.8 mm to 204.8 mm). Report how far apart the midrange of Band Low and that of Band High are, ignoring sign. 2.4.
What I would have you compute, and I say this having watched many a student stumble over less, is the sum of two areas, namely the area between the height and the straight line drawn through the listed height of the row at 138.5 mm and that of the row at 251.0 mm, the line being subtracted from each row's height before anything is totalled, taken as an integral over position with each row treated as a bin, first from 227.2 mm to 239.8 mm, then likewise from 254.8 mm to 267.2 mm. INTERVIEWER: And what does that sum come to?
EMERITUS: -16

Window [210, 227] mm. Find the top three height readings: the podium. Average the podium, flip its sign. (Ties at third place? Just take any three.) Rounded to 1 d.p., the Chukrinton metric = -33.2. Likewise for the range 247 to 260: -32.5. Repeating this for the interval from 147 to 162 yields -31.6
